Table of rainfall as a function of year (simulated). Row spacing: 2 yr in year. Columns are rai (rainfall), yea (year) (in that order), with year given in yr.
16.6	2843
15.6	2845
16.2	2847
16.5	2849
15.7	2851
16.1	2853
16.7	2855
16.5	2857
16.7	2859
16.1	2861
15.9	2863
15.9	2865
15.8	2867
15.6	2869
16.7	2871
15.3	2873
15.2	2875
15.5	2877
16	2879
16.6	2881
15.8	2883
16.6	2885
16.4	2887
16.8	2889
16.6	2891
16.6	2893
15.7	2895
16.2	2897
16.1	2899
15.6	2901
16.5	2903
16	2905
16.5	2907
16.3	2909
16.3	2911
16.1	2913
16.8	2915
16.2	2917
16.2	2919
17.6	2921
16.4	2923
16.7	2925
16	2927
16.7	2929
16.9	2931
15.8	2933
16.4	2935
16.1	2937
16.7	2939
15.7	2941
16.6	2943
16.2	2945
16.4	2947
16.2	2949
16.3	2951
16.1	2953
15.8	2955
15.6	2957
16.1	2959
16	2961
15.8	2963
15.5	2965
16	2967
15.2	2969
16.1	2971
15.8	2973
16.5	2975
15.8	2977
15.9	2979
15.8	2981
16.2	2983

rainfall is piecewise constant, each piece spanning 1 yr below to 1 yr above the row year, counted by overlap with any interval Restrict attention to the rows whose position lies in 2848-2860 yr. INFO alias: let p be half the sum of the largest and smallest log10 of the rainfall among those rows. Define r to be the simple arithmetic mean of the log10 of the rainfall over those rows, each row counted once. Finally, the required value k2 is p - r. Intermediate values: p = 1.21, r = 1.21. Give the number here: -0.005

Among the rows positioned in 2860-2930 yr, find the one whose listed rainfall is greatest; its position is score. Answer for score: 2921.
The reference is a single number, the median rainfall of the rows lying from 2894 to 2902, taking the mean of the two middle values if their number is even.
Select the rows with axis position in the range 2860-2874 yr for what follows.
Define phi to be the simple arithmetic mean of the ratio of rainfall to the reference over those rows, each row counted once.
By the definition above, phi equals 1.00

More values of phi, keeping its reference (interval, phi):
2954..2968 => 1.00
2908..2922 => 1.04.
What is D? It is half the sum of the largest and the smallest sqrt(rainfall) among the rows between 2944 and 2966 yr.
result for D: 3.99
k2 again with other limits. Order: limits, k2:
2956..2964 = -0.001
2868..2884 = 0.003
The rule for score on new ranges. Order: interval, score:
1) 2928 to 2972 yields 2931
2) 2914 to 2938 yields 2921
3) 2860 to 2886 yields 2871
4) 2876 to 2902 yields 2889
